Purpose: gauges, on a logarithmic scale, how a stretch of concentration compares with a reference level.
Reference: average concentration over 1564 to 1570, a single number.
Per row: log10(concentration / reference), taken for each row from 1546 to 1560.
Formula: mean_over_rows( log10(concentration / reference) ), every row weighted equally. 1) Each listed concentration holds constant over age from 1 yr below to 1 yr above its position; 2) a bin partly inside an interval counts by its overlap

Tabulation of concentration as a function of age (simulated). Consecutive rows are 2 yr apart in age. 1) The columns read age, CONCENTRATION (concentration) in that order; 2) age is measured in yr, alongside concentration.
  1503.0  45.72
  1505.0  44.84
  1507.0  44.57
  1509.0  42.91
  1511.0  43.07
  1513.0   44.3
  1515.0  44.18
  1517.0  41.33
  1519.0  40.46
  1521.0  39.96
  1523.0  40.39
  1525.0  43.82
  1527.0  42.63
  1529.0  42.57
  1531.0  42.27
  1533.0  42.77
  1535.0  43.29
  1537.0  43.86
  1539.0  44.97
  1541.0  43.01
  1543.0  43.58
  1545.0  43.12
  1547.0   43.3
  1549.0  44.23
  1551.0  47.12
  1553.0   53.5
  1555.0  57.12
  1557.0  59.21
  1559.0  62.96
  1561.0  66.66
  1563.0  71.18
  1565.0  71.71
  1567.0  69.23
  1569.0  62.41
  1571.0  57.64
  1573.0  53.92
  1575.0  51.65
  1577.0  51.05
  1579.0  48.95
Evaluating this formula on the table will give -0.12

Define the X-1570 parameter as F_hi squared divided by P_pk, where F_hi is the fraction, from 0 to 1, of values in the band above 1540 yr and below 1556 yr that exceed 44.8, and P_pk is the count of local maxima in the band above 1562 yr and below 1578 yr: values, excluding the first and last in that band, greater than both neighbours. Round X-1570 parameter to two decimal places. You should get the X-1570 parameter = 0.14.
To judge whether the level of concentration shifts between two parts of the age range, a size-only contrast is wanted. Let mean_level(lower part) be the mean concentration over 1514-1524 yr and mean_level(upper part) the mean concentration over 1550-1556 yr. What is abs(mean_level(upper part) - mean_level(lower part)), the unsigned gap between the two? 11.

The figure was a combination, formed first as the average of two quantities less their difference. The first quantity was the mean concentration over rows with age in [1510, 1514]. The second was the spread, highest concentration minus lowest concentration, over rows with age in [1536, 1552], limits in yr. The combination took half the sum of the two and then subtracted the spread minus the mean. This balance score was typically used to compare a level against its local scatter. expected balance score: 63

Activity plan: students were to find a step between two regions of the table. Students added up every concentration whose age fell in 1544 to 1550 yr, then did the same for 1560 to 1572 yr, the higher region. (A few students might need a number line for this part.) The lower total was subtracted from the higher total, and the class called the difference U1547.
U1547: 268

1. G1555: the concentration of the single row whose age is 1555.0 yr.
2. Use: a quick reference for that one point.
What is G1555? 57.12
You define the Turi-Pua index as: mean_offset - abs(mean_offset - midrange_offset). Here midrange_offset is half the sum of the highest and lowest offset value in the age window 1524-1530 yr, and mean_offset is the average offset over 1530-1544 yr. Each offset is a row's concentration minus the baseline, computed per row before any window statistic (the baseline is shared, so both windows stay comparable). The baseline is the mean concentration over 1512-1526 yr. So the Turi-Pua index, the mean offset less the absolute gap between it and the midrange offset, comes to 1.1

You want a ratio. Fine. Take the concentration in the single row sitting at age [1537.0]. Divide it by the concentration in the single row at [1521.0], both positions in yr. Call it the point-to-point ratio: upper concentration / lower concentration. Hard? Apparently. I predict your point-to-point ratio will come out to 1.10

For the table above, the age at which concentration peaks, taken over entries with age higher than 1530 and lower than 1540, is 1539.0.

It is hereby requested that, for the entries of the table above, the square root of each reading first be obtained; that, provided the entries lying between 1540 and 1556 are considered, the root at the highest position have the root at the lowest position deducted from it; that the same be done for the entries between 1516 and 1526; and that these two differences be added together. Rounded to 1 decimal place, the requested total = 1.2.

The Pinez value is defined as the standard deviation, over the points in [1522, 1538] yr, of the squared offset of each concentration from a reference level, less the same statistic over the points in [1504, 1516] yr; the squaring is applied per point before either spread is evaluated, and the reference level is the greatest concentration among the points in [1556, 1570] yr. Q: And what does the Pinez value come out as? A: 20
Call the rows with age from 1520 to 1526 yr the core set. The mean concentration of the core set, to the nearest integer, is 41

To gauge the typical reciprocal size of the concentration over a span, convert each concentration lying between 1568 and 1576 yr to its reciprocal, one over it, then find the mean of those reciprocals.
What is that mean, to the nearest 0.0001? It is 0.0178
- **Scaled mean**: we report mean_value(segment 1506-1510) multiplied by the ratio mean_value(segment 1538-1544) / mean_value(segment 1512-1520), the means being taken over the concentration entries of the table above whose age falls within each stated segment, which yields 45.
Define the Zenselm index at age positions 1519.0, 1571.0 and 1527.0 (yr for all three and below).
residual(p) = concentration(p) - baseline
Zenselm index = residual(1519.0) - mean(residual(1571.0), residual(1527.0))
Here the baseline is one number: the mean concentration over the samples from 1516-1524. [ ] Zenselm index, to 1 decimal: -9.7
